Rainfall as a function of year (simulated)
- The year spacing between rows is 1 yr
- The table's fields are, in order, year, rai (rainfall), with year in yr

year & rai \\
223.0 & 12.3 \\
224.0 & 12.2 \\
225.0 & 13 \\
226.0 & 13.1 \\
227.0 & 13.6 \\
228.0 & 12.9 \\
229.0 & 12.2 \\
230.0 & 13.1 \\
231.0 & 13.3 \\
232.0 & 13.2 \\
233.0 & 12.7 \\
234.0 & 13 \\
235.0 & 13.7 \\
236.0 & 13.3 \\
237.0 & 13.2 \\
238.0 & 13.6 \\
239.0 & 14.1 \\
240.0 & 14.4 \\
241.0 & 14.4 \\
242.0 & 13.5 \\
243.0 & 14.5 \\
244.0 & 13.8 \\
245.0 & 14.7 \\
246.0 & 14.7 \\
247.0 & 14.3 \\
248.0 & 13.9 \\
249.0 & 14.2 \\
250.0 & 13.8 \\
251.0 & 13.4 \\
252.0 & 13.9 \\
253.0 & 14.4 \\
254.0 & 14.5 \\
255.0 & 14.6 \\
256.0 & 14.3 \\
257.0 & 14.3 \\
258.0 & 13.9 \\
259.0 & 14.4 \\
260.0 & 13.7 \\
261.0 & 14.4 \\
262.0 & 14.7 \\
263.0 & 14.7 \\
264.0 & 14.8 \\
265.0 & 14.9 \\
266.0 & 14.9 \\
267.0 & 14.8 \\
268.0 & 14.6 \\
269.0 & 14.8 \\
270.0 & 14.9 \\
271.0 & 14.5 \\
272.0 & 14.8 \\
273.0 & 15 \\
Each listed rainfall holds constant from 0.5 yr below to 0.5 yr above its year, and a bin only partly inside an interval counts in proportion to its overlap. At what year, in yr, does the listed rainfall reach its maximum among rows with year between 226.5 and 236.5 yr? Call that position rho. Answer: 235.0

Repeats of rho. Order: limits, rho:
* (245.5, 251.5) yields 246.0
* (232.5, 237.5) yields 235.0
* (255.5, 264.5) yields 264.0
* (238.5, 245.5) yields 245.0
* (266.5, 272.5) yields 270.0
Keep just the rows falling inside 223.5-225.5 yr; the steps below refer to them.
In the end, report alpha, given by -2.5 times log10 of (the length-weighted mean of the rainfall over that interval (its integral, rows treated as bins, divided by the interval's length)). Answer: -2.75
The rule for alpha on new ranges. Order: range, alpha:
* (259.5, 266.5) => -2.91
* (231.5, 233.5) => -2.78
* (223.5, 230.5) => -2.77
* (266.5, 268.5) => -2.92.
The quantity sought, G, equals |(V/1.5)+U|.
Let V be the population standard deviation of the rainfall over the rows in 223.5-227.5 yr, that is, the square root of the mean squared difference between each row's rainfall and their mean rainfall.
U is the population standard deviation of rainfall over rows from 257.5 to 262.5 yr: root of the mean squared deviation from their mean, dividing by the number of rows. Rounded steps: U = 0.366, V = 0.5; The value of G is 0.70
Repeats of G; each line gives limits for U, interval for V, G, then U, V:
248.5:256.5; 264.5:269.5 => 0.45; 0.381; 0.1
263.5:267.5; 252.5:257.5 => 0.13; 0.050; 0.1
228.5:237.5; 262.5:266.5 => 0.45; 0.399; 0.1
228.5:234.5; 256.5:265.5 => 0.63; 0.372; 0.4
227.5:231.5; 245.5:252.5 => 0.67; 0.415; 0.4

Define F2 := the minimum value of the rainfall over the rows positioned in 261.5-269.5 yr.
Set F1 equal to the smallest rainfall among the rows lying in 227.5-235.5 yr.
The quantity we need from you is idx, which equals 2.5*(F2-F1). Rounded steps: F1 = 12.2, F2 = 14.6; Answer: 6.0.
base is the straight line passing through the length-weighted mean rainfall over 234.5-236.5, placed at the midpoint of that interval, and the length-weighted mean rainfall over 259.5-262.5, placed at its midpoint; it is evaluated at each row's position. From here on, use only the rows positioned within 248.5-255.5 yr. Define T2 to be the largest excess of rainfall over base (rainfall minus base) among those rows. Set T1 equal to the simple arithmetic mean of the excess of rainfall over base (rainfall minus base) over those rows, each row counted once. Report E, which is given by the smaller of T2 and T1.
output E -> 0.12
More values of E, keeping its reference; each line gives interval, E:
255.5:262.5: 0.04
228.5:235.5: -0.37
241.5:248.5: 0.41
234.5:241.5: 0.24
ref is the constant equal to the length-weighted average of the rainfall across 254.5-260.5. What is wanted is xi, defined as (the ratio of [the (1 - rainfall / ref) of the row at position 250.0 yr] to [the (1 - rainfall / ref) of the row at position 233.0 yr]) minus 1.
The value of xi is -0.7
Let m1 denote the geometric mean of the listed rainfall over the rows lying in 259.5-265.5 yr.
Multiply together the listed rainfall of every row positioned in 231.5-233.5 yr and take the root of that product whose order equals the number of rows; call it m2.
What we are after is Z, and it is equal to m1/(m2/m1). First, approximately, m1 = 14.5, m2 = 12.9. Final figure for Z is 16.3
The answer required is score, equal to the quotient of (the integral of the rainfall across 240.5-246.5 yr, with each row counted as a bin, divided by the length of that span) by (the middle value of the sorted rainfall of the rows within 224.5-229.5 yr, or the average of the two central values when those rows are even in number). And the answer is 1.10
